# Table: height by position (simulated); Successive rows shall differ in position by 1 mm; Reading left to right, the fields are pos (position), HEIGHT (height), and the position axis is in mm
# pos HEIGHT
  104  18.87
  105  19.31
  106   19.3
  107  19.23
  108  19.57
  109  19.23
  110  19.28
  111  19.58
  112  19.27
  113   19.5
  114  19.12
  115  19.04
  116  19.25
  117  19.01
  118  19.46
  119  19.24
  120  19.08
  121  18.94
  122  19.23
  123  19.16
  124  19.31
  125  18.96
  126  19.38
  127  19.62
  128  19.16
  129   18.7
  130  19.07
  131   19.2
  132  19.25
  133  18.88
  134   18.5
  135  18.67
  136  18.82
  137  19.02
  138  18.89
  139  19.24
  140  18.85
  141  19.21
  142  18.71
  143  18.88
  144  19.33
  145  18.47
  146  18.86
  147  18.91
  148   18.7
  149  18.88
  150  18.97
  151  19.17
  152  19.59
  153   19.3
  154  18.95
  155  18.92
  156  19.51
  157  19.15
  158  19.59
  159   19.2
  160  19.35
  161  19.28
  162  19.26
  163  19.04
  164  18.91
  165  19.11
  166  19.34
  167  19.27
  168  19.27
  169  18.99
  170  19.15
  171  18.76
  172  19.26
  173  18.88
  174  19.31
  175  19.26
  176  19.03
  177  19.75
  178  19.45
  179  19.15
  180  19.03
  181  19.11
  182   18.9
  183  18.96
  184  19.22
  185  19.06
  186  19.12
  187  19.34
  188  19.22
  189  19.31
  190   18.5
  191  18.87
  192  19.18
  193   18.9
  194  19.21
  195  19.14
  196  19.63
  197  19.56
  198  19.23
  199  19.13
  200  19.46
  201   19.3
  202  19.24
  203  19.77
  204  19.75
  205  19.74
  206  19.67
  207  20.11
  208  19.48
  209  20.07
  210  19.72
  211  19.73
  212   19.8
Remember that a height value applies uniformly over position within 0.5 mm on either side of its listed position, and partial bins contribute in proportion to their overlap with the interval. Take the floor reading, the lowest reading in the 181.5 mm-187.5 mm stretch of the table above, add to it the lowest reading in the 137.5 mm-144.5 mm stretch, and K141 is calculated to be 37.6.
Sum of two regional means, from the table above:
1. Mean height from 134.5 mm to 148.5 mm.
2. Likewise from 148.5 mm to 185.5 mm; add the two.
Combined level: 38.1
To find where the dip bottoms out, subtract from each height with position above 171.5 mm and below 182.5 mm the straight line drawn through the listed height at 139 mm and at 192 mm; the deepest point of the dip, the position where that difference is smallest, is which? 173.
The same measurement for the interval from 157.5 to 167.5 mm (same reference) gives 164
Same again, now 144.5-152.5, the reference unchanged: 145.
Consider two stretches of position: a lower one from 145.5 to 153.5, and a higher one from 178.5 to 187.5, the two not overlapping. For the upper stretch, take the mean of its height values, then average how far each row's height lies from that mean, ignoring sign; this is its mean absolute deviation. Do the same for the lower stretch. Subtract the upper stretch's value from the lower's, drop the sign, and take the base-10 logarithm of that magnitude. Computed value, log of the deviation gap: -0.88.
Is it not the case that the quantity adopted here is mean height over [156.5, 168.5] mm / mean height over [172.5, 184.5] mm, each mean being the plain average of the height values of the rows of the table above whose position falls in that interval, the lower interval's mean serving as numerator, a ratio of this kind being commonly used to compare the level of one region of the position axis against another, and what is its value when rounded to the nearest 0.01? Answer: 1.00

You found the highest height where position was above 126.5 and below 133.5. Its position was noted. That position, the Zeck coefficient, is 127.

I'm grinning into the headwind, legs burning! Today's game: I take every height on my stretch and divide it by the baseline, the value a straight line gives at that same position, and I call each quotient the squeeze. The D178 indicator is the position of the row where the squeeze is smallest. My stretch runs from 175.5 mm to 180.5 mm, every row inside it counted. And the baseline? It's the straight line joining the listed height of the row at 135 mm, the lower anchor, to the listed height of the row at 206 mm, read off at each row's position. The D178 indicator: 180 mm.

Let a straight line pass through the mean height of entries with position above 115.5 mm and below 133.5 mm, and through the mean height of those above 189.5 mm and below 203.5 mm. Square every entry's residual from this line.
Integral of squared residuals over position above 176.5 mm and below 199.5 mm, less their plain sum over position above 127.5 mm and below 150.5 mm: -1.1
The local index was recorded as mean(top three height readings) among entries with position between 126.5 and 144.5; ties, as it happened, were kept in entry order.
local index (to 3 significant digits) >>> 19.4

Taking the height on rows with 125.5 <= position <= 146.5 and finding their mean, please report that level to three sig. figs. 19.0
